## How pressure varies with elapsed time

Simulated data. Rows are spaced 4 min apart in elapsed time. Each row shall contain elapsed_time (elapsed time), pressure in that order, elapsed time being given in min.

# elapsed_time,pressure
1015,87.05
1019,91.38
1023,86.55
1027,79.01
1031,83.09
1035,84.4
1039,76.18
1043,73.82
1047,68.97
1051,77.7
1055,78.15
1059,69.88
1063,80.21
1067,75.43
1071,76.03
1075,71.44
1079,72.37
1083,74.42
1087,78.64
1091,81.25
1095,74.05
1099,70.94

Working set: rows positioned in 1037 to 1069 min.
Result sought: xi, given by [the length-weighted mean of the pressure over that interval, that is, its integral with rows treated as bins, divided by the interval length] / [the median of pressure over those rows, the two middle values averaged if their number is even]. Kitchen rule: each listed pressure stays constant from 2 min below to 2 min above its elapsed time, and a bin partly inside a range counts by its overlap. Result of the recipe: 0.99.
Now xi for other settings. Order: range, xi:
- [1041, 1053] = 1.00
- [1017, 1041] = 1.00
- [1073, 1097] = 1.02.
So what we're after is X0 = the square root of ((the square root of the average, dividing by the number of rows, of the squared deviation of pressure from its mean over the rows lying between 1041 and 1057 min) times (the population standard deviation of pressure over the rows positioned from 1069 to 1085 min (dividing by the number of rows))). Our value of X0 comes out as 2.6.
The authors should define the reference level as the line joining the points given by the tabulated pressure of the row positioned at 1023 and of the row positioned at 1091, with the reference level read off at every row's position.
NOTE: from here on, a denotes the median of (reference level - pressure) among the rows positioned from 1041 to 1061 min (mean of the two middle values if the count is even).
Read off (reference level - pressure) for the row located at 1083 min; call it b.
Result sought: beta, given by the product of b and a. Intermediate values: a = 11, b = 7.5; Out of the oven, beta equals 83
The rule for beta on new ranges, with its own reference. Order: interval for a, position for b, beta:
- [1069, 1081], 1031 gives 28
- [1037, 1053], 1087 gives 30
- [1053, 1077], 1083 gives 54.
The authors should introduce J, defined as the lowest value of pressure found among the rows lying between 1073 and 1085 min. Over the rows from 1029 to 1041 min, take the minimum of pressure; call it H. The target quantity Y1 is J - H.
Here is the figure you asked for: -5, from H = 76.18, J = 71.44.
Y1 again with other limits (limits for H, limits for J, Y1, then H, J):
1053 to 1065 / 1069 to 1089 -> 2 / 69.88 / 71.44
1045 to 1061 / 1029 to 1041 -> 7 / 68.97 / 76.18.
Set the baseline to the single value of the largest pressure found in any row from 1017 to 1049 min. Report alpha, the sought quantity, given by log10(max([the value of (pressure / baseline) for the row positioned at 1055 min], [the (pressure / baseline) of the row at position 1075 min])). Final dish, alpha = -0.068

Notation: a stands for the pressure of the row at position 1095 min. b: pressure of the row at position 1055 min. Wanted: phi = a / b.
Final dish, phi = 0.95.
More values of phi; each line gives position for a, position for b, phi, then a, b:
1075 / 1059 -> 1.02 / 71.44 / 69.88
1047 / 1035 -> 0.82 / 68.97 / 84.4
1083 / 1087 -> 0.95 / 74.42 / 78.64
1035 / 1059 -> 1.21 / 84.4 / 69.88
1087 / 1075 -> 1.10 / 78.64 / 71.44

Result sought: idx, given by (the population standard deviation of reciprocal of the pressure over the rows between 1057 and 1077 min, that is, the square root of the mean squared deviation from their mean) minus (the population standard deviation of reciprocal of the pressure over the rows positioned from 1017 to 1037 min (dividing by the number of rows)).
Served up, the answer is 0.0001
